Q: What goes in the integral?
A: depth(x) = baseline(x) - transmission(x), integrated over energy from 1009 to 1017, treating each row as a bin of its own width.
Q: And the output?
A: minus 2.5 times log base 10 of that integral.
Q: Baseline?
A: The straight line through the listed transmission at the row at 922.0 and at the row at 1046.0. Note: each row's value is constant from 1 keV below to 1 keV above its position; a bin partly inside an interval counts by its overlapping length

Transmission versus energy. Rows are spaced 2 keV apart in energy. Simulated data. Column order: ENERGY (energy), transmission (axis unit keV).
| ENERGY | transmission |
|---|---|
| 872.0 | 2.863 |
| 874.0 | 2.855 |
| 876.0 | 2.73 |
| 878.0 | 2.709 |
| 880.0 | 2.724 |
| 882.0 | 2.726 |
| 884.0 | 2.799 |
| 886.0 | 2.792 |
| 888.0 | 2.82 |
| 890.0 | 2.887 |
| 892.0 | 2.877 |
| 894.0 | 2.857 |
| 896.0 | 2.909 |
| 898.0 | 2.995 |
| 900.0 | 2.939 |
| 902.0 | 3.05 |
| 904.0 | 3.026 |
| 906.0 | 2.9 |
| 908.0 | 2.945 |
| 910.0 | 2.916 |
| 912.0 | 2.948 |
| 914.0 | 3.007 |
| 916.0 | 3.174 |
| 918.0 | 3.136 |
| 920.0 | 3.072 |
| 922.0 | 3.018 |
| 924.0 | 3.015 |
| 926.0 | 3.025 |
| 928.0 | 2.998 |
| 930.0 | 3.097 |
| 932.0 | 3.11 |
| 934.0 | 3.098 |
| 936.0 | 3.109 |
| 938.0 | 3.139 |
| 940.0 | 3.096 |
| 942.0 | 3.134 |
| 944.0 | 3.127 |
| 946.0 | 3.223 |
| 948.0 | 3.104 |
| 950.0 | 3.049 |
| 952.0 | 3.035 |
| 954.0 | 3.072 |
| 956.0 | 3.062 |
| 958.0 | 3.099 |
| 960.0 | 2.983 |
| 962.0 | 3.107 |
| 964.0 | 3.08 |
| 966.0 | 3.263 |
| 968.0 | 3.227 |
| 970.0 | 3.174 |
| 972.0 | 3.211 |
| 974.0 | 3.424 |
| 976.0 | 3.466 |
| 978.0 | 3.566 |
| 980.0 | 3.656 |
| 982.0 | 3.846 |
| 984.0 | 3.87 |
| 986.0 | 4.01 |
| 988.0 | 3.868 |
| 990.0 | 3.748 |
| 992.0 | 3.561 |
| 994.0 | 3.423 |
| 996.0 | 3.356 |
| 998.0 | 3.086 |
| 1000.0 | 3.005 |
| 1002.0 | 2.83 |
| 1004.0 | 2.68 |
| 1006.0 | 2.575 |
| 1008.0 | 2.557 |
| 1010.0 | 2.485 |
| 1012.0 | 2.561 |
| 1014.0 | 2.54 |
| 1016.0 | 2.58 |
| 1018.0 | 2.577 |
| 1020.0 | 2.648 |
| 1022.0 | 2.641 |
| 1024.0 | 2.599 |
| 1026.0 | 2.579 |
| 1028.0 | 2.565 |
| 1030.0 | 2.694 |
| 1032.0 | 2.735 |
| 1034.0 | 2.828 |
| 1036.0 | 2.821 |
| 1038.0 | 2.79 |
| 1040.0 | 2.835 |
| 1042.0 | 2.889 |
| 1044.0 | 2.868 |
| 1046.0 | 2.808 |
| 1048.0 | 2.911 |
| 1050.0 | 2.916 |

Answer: -1.0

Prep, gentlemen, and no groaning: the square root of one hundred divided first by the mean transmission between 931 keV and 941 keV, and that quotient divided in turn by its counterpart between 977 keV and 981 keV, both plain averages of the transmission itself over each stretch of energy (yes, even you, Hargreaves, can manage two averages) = 2.98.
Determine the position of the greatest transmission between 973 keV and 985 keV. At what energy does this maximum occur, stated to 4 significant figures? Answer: 984.0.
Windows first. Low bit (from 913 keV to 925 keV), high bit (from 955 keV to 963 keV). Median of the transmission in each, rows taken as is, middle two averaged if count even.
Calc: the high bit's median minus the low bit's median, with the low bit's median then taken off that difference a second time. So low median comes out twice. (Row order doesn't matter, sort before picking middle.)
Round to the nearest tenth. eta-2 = -3.0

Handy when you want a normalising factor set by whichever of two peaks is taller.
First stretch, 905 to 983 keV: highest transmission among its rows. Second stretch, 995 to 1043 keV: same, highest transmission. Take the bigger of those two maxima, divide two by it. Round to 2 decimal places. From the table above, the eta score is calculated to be 0.52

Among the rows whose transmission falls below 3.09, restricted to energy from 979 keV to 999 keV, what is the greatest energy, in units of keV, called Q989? 998.0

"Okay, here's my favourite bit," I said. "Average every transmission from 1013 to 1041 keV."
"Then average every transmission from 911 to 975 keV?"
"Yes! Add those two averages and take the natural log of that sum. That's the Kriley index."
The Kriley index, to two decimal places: 1.75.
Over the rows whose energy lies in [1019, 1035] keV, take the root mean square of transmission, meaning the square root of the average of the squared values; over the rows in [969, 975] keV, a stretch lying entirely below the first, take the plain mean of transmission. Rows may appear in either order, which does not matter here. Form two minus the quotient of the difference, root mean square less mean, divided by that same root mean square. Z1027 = 2.23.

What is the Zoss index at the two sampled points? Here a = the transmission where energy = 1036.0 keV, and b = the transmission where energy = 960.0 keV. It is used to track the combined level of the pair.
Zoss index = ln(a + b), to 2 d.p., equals 1.76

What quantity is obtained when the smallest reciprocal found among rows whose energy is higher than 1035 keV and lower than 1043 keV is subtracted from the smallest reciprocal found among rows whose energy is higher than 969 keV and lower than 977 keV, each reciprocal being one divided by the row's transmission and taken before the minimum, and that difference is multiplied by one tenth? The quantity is -0.006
